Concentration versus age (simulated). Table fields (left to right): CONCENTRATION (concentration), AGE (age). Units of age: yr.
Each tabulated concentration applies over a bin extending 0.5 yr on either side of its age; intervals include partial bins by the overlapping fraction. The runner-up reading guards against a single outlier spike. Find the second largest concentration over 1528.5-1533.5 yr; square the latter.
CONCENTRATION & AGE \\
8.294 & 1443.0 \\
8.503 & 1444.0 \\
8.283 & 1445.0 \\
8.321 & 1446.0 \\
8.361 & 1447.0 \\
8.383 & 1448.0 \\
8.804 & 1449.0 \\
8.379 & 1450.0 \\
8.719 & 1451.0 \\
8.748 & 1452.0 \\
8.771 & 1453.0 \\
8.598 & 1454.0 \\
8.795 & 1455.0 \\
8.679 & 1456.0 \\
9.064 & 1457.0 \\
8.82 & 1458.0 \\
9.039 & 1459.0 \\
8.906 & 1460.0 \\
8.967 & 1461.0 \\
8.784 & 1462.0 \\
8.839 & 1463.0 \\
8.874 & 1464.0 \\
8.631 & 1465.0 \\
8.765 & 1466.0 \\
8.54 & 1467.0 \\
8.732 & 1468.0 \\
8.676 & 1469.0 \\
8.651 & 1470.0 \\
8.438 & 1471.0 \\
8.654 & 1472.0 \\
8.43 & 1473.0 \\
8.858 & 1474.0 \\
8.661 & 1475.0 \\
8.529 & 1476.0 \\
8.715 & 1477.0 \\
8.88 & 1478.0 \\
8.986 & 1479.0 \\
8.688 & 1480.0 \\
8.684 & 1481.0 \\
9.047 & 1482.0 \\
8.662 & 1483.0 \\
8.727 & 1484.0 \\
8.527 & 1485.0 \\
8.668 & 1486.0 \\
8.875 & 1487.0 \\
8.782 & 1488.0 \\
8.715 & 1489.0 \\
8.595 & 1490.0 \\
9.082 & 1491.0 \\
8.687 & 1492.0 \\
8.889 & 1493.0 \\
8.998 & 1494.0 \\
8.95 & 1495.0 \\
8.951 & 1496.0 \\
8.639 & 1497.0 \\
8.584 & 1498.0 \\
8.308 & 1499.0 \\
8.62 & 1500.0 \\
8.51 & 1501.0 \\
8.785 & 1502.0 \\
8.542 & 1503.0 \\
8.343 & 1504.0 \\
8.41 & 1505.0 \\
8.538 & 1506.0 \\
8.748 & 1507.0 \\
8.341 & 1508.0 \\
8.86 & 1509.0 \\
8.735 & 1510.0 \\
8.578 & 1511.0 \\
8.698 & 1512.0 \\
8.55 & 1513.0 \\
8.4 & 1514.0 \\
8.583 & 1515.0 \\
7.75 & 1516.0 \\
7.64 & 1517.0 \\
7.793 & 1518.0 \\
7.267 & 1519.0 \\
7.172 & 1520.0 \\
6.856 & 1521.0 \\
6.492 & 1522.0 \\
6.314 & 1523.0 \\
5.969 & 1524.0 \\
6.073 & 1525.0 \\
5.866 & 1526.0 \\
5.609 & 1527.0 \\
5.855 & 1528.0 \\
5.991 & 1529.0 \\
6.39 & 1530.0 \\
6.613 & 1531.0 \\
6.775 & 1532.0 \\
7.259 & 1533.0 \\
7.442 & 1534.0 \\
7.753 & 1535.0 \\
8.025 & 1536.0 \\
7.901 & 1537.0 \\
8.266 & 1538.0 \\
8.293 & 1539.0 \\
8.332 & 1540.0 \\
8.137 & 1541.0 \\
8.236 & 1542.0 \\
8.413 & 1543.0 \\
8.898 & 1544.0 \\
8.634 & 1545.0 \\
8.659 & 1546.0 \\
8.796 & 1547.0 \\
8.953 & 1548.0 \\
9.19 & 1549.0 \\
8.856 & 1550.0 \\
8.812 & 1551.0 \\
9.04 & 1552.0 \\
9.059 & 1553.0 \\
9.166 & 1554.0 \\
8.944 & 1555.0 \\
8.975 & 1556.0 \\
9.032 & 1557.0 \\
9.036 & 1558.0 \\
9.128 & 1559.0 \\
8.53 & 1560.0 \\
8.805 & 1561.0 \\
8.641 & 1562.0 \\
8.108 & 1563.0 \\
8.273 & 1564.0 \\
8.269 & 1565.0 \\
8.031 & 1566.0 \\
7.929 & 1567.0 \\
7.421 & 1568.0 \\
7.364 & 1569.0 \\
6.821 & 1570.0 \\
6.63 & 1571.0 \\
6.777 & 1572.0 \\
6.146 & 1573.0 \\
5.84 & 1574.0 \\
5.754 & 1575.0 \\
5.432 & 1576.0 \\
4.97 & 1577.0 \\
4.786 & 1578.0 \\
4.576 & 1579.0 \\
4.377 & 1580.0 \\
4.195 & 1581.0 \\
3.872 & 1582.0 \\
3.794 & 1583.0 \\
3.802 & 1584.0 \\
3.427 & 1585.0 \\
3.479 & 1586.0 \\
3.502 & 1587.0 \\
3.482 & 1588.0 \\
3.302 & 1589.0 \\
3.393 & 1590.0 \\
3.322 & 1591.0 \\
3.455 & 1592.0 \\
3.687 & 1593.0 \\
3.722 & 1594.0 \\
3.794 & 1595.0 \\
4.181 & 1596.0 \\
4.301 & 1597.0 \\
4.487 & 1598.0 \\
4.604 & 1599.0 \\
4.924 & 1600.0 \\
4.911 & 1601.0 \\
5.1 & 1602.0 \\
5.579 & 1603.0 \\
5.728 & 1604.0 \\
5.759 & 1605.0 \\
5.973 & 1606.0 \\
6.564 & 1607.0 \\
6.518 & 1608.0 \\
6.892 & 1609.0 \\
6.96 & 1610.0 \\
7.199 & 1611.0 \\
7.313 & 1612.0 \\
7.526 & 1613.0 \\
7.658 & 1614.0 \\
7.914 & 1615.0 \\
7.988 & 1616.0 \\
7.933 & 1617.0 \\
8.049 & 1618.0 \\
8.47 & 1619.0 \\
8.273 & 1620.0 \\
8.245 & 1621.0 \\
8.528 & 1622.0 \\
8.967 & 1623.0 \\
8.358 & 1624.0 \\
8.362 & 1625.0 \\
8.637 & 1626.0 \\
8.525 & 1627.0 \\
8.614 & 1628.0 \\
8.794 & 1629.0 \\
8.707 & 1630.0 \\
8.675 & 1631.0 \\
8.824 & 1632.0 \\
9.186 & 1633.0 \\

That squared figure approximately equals 45.9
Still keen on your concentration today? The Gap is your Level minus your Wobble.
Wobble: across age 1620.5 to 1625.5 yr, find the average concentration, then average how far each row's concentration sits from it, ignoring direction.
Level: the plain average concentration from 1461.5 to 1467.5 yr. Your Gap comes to 8.5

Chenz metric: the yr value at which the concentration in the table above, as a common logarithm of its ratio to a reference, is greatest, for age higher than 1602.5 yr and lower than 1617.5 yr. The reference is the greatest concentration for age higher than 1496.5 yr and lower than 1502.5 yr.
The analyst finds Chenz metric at 1616.0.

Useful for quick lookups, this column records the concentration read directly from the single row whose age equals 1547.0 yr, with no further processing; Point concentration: 8.796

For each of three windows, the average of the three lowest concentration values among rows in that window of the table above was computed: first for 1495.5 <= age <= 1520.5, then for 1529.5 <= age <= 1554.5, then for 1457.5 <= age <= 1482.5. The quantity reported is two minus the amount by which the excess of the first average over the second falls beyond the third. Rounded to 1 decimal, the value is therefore 9.7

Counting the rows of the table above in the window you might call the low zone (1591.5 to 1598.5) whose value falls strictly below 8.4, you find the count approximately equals 7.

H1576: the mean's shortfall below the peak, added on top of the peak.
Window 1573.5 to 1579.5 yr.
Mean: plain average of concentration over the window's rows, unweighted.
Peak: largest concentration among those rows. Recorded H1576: 6.5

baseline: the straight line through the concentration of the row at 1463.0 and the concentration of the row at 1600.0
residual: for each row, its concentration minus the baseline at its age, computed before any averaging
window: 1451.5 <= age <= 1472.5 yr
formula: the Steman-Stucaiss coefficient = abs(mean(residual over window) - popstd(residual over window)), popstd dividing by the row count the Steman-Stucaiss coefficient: 0.28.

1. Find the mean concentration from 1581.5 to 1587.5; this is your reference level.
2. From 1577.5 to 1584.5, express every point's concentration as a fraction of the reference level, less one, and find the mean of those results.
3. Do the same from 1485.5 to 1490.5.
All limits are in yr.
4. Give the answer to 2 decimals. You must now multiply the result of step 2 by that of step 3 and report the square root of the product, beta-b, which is 0.46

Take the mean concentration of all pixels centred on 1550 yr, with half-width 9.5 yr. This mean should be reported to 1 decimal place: 8.8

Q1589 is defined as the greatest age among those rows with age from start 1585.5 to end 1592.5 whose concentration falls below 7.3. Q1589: 1592.0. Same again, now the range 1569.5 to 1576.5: 1576.0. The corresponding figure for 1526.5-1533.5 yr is 1533.0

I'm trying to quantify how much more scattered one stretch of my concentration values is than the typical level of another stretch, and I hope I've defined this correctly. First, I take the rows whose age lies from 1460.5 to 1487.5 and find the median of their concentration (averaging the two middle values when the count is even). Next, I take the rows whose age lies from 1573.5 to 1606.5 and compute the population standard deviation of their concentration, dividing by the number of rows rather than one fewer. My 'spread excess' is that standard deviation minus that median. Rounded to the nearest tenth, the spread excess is -7.8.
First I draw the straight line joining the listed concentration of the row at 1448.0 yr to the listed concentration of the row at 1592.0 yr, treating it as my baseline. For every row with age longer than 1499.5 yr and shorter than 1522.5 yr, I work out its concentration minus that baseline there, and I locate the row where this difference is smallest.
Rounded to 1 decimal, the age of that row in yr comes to 1522.0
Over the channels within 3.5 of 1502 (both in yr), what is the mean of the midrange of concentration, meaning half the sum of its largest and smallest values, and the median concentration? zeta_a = 8.53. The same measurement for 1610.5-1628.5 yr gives 8.17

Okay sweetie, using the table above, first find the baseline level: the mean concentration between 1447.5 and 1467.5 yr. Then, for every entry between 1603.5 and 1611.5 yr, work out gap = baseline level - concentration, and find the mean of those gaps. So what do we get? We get 2.3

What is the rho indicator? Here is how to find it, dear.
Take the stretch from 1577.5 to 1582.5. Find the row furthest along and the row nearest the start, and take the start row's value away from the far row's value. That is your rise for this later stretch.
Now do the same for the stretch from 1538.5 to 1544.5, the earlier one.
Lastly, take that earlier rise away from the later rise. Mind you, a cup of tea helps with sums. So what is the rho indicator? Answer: -1.52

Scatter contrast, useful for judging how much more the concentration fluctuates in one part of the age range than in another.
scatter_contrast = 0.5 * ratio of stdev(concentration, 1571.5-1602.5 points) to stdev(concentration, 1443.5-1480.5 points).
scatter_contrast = 2.3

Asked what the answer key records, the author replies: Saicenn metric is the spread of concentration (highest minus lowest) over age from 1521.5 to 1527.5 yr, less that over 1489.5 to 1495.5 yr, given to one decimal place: 0.4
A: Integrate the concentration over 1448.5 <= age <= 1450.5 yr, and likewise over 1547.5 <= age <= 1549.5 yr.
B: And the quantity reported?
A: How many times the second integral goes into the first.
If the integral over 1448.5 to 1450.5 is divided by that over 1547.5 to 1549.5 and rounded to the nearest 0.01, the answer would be 0.95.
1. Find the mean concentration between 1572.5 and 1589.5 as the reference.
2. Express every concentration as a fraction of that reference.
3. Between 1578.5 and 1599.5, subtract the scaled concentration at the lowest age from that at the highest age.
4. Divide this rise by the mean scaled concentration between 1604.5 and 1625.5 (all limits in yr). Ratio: 0.00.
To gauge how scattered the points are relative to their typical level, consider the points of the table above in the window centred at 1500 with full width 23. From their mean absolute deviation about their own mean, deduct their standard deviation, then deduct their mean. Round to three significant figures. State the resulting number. -8.71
